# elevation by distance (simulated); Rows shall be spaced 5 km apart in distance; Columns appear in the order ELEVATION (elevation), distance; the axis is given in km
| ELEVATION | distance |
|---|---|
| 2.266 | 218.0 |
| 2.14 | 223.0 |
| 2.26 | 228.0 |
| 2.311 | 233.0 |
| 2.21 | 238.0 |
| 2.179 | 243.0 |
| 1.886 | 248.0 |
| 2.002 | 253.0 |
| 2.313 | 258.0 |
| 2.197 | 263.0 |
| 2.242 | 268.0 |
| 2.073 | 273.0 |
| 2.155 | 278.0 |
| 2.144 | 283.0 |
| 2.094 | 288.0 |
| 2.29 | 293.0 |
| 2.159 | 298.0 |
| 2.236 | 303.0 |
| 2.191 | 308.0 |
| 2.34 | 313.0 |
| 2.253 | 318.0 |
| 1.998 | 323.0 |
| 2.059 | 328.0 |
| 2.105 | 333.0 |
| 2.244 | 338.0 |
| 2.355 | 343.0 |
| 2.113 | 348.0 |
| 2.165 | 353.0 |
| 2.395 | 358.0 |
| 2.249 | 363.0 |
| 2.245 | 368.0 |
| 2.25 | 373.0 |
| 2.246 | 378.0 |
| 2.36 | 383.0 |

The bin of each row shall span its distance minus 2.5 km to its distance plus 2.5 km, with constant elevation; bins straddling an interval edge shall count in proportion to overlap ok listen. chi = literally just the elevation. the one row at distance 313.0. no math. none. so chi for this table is 2.34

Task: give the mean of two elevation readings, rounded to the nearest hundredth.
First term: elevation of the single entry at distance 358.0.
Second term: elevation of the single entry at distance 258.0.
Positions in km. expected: 2.35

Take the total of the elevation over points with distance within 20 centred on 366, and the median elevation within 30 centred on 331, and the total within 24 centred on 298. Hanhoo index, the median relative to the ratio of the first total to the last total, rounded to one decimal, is 2.6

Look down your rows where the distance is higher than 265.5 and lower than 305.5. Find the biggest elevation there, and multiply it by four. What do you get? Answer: 9.16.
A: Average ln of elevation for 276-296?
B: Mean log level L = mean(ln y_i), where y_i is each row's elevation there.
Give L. 0.775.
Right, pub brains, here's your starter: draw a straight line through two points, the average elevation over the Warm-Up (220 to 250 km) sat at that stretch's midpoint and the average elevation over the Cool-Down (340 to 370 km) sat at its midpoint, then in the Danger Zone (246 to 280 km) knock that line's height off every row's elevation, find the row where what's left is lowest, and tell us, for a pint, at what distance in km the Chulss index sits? 248.0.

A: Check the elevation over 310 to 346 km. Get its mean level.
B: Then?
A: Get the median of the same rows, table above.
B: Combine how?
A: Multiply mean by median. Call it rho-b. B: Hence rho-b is 4.92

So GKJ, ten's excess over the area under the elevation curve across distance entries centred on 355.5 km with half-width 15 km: -57.6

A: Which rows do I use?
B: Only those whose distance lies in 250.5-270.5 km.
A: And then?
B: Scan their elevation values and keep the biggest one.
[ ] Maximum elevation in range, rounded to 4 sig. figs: 2.313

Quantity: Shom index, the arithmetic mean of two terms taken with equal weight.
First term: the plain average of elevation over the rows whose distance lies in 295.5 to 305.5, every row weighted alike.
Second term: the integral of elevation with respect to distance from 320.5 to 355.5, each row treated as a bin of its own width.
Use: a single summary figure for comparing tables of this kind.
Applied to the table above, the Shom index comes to 39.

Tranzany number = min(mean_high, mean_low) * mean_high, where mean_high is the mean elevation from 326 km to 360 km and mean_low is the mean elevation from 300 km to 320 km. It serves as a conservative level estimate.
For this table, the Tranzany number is 4.86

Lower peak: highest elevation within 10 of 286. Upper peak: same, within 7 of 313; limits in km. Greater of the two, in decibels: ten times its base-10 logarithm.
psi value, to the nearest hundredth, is 3.69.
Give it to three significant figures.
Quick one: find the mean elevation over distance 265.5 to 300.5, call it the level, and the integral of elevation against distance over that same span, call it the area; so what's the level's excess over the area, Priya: -73.6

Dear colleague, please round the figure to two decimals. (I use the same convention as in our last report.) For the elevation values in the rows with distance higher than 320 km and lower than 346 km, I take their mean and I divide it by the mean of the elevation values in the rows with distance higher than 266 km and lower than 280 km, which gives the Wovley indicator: 1.00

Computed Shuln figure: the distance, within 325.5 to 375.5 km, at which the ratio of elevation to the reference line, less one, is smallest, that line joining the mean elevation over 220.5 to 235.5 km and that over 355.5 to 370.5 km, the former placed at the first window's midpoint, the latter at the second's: 328.0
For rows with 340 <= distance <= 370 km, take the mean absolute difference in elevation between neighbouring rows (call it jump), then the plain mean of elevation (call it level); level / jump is 16.7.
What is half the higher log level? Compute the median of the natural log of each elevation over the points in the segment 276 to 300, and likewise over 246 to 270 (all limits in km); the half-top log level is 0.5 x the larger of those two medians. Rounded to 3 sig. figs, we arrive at 0.394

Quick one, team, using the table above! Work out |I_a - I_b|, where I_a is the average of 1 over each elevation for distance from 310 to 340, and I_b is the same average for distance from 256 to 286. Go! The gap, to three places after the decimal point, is 0.005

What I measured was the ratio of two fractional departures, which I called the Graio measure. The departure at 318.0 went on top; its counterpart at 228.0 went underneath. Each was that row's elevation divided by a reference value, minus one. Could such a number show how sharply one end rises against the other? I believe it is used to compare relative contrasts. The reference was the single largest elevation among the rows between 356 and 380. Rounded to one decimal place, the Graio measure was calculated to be 1.1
